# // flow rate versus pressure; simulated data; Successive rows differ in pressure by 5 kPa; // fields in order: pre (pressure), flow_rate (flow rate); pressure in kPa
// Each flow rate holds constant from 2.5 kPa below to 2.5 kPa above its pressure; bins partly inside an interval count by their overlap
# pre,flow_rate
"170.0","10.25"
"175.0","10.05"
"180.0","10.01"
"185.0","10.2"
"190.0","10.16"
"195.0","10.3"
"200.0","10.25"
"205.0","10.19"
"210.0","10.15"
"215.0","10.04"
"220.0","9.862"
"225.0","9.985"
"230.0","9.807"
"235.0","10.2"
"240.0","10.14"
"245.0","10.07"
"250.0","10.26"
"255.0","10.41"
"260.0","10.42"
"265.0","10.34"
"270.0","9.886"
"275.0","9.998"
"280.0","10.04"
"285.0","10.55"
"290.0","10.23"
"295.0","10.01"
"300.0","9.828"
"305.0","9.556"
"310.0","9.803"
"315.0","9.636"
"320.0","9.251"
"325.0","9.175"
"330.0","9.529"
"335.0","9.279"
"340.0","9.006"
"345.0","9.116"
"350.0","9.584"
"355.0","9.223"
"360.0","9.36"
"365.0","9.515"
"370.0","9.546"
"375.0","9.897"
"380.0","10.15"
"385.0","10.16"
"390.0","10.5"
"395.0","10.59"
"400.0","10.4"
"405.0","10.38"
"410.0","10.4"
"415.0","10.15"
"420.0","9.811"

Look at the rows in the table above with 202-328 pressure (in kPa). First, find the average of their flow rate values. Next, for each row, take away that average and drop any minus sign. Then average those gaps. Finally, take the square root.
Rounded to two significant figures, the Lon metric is 0.50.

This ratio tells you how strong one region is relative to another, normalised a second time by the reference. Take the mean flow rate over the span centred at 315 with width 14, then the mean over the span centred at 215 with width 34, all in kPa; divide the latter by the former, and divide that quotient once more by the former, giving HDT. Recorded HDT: 0.110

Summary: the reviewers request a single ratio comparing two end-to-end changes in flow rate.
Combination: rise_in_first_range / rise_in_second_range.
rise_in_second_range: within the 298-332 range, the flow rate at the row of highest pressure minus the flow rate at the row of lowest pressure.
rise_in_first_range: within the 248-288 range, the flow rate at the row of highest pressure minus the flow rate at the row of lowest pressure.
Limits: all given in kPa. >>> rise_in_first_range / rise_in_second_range -1.0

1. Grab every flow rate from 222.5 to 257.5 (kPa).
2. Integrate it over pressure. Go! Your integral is 354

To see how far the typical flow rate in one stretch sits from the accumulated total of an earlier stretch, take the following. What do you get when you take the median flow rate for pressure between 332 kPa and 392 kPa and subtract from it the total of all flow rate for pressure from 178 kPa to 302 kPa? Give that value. -244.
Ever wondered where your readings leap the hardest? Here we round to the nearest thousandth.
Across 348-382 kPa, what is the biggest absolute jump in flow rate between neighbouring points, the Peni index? 0.361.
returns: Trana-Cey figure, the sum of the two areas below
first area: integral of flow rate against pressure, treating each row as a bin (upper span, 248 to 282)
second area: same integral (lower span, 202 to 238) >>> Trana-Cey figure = 708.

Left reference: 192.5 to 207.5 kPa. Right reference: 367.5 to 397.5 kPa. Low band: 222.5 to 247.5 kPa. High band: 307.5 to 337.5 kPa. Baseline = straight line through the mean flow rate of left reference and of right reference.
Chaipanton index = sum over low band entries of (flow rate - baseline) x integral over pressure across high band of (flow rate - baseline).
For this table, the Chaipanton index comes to 20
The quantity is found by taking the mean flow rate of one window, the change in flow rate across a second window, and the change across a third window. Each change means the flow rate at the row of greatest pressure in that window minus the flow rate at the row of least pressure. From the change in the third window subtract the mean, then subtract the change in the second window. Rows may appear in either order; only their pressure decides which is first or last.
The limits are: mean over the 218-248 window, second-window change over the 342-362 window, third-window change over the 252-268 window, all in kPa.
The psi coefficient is -10.3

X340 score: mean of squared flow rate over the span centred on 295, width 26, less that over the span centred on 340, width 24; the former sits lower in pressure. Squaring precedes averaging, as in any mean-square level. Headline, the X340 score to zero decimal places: 14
